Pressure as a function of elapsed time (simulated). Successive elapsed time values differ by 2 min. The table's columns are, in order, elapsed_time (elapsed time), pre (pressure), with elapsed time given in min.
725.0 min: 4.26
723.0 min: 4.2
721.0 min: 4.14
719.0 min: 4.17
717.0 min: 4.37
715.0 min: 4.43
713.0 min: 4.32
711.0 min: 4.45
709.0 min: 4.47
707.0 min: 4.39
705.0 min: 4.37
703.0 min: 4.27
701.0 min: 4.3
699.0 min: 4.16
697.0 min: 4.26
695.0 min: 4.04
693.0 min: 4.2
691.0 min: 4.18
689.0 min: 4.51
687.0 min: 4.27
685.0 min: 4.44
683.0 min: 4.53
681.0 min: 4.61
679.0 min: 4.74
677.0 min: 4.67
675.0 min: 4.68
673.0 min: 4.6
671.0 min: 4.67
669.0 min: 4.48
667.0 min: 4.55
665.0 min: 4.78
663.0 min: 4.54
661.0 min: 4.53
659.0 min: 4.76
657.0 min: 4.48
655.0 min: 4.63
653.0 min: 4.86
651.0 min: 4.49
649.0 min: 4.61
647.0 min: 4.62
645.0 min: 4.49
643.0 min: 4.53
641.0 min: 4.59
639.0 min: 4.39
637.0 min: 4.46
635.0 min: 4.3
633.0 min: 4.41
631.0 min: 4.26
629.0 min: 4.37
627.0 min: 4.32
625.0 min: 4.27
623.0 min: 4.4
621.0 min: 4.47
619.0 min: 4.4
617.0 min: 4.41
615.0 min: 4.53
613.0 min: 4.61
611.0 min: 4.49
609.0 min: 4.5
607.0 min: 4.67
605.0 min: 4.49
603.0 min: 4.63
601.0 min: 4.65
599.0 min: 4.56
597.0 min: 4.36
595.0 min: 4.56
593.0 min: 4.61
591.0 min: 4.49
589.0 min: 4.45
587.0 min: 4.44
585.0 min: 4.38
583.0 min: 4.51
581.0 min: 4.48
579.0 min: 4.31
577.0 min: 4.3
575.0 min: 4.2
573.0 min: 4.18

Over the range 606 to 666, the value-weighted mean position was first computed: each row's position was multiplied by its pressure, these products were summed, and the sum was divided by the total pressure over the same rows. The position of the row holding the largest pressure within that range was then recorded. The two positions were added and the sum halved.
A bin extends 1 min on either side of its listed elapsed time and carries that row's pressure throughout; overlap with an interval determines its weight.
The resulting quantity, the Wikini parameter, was 644.6 min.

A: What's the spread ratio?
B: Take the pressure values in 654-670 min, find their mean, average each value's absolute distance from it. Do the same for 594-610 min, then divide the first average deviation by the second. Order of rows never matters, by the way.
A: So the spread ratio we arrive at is 1.26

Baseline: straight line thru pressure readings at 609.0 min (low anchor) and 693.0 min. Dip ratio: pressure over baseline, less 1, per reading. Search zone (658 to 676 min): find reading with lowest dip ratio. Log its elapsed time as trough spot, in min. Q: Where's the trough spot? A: 669.0 min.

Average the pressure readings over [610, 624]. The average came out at 4.47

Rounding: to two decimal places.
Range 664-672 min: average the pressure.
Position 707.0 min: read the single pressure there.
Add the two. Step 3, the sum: 9.01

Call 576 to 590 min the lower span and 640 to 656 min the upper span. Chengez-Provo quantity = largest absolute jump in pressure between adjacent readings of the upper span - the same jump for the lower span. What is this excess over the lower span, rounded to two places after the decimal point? 0.20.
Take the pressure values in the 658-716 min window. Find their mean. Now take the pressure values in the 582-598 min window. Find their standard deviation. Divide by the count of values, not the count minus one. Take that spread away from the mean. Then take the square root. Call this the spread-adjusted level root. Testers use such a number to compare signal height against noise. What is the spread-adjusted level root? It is 2.09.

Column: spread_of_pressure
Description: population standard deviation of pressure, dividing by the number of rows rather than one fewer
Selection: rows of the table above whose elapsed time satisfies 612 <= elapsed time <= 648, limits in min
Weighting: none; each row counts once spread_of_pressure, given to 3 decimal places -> 0.108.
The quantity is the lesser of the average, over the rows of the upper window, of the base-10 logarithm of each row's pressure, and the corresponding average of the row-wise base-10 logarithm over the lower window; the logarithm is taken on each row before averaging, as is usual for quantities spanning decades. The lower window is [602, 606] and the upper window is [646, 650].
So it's 0.659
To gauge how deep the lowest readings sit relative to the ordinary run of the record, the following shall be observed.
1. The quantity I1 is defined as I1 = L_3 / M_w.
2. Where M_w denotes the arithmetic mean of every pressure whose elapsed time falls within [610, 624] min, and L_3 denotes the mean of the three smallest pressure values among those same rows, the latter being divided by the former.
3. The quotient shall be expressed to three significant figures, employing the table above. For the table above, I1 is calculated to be 0.984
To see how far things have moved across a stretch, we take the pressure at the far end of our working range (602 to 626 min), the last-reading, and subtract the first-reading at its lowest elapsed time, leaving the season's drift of -0.4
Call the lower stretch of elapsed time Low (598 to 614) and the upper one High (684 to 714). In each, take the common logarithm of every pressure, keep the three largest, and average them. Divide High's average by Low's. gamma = 0.98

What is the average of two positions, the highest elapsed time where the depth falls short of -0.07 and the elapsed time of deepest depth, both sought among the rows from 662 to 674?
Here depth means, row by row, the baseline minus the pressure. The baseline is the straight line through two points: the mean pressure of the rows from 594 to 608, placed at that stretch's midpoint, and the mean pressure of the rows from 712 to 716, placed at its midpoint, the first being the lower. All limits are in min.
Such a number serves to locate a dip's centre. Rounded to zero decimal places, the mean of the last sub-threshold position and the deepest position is 671 min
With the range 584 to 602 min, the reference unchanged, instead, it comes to 599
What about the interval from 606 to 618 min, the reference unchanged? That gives 612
